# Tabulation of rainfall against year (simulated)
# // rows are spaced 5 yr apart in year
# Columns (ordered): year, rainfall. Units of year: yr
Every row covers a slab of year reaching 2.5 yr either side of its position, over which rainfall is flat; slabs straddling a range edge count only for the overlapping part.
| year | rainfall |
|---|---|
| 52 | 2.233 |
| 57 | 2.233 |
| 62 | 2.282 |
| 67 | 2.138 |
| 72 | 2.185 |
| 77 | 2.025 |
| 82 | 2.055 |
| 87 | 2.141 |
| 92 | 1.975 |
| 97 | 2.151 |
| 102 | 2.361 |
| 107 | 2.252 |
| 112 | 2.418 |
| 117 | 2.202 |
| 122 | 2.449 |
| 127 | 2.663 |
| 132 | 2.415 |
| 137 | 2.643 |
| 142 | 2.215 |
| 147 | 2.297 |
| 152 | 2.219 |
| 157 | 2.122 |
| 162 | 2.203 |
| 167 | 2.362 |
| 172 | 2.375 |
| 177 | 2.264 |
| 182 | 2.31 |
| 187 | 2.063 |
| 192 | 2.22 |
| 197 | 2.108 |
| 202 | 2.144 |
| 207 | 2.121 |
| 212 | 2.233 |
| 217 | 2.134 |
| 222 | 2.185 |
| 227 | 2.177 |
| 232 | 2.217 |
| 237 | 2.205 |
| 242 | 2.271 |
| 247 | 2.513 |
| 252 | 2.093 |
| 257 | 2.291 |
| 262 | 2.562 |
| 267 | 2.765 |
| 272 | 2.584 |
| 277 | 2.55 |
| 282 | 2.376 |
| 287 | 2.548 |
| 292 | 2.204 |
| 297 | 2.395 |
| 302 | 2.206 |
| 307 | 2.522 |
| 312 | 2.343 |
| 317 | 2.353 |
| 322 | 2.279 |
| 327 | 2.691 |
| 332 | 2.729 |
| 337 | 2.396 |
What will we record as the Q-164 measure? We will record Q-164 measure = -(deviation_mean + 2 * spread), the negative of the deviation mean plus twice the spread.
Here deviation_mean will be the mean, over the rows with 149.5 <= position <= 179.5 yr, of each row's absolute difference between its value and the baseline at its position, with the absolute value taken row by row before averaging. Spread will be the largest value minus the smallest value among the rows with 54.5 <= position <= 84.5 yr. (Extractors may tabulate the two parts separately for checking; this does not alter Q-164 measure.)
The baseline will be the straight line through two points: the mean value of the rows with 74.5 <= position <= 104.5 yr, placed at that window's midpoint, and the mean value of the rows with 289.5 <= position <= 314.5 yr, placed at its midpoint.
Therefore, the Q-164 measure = -0.60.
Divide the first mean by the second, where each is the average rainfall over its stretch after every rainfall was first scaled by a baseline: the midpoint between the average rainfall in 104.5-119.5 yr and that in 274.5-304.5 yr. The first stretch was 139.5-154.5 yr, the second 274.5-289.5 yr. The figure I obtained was 0.90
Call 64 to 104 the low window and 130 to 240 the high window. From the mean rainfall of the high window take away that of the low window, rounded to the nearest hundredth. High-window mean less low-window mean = 0.11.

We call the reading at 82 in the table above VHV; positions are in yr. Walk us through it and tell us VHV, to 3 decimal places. 2.055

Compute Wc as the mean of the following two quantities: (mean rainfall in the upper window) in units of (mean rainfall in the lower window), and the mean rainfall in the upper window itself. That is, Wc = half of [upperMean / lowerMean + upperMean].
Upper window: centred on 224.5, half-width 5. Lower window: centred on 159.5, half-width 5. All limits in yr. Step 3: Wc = 1.595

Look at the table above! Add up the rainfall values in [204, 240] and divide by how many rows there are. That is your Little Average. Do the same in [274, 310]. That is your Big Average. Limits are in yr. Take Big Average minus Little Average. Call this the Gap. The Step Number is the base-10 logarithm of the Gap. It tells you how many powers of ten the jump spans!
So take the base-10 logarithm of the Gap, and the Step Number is -0.66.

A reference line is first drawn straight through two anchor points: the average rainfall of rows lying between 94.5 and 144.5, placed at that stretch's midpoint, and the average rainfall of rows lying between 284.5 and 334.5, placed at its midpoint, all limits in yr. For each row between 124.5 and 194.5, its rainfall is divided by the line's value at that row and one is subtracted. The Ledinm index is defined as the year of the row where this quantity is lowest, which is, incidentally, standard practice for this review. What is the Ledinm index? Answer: 187 yr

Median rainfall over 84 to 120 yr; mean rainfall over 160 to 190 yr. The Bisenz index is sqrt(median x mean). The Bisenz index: 2.23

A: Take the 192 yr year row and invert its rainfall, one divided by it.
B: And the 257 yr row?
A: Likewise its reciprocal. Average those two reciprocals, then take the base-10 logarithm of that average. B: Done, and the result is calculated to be -0.353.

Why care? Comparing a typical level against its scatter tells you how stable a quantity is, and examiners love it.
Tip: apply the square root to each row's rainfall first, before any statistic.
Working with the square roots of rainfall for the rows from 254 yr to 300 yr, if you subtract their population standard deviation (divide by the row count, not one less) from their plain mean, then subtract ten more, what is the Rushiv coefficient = -8.48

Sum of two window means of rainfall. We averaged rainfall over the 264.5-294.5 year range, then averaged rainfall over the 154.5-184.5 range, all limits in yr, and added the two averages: 4.78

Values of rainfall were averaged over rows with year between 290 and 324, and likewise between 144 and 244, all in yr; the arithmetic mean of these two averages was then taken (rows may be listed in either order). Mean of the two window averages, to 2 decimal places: 2.27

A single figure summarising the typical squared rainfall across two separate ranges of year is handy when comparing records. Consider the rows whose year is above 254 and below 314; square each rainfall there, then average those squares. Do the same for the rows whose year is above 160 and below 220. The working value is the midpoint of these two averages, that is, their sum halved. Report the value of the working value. 5.45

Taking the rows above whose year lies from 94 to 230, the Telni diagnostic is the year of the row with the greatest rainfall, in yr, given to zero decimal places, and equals 127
